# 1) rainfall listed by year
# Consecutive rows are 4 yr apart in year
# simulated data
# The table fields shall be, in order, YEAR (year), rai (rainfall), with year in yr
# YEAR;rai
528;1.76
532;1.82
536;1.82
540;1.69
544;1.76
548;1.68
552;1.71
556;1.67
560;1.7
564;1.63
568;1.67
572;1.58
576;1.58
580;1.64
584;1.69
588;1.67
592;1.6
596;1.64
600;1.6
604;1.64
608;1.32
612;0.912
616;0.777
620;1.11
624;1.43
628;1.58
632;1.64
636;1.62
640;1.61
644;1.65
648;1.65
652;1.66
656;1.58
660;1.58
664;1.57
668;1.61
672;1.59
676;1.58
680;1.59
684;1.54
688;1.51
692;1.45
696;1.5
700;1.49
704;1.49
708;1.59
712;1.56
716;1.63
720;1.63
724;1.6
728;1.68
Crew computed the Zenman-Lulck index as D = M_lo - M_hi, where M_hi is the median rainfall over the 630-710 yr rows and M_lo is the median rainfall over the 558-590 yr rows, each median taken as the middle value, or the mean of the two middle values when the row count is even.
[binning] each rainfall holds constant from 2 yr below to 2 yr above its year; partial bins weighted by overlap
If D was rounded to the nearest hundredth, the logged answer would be 0.07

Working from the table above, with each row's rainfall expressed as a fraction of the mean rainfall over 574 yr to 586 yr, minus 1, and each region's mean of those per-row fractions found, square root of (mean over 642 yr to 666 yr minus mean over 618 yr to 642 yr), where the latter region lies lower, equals 0.27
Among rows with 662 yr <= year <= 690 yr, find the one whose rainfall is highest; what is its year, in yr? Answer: 668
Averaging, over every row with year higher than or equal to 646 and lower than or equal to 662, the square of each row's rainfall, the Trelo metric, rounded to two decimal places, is 2.62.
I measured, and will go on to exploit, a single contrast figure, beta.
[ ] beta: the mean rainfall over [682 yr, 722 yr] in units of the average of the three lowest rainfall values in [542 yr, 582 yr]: 0.96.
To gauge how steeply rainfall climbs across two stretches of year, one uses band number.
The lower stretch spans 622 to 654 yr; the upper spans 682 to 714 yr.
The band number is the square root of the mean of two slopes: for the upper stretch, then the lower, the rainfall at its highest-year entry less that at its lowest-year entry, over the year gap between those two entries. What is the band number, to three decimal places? 0.067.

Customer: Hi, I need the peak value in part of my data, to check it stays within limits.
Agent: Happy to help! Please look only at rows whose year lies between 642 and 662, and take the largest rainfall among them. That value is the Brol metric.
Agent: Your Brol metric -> 1.66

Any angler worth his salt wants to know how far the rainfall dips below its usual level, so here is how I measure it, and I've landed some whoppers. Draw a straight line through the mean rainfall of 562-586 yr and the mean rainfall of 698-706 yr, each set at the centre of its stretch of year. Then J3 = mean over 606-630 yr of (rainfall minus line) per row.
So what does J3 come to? -0.39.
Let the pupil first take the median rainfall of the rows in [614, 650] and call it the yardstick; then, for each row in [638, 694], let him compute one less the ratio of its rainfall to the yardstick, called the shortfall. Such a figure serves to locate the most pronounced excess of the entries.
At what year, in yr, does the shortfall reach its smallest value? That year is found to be 652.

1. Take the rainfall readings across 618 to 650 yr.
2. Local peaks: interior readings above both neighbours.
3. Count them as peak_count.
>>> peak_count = 1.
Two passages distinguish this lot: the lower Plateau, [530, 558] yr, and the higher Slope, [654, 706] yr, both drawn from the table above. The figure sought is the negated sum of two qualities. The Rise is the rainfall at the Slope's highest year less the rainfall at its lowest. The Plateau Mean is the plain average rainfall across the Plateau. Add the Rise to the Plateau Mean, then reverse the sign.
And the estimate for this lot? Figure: -1.6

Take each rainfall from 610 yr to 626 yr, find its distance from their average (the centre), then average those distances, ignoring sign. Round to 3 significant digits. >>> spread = 0.213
